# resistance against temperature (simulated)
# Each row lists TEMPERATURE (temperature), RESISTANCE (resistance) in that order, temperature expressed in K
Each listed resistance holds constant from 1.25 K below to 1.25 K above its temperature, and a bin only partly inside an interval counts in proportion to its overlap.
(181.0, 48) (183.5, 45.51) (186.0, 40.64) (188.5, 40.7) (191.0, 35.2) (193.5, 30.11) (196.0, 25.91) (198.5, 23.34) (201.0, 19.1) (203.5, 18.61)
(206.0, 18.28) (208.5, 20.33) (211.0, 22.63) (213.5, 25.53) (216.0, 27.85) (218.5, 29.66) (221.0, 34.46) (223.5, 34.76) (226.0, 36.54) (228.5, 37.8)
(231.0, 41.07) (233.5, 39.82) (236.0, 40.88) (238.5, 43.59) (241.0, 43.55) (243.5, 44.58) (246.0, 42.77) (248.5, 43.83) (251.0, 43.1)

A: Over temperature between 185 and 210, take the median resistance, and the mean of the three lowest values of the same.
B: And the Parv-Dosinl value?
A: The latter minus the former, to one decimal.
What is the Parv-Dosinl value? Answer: -6.0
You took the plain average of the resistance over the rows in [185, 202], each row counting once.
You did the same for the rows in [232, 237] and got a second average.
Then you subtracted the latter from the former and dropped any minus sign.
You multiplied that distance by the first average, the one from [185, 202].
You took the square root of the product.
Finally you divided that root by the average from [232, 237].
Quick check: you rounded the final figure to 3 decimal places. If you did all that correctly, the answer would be 0.426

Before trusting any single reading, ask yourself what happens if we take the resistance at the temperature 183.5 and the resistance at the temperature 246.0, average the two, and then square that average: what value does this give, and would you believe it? 1948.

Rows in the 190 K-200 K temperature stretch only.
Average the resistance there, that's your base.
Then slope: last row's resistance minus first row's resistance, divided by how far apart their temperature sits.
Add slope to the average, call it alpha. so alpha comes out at 27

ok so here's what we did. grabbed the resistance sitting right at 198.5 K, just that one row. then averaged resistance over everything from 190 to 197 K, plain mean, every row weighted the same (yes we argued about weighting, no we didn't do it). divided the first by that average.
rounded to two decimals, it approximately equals 0.77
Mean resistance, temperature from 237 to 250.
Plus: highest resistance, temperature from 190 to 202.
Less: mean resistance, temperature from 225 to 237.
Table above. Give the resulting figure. 40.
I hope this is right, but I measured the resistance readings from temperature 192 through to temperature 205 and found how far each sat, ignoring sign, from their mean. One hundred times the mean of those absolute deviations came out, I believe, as 368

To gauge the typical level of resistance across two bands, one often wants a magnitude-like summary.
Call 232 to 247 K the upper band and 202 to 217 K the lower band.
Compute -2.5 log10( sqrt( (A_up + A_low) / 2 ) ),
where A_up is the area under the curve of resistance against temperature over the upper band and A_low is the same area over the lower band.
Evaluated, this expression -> -3.36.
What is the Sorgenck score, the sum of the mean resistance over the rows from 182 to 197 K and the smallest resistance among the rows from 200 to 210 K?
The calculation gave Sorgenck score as 55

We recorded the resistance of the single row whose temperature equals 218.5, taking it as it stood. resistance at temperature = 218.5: 29.66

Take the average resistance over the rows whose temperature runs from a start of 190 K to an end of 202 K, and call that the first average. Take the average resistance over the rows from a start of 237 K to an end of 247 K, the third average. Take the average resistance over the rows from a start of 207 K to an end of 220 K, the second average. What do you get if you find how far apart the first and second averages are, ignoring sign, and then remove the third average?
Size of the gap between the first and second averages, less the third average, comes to -42.1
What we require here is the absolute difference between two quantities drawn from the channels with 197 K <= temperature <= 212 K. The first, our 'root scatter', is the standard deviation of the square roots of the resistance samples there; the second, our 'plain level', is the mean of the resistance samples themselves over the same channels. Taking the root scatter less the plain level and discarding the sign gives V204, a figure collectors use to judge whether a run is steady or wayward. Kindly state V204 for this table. 20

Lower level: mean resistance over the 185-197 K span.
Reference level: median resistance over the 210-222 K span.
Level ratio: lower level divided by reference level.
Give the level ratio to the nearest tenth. 1.2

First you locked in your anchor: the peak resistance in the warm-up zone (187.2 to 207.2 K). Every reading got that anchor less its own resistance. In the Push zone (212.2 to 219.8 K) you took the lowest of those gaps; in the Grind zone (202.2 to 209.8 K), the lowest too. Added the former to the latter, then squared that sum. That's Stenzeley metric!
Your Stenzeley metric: 987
